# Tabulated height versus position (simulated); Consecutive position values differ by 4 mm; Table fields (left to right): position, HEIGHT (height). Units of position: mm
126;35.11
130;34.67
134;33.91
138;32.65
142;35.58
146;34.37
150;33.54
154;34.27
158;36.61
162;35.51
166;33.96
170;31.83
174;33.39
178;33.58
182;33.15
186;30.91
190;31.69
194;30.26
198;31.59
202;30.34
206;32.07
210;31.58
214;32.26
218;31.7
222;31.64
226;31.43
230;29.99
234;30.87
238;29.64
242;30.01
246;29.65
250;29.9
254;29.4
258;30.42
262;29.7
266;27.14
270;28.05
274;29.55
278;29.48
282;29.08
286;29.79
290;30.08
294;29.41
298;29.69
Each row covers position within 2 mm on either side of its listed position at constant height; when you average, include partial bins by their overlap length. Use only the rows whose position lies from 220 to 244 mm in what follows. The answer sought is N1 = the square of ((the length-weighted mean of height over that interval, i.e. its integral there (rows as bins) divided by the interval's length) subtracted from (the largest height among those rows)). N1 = 1.1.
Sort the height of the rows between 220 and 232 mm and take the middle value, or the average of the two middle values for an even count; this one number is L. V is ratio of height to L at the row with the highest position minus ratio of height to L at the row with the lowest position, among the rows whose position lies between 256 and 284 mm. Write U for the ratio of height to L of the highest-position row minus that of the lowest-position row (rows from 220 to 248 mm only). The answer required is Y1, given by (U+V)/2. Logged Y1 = -0.053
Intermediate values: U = -0.063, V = -0.04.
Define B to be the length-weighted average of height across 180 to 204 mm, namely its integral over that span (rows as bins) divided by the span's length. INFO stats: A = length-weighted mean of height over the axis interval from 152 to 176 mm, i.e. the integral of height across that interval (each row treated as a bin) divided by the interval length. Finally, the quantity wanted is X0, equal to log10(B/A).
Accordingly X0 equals -0.039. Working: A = 34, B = 31.3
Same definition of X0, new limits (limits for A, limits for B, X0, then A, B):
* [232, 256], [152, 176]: 0.059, 30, 34.3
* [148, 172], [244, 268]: -0.067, 34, 29.4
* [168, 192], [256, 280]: -0.048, 32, 29.1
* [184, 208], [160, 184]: 0.033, 31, 33.6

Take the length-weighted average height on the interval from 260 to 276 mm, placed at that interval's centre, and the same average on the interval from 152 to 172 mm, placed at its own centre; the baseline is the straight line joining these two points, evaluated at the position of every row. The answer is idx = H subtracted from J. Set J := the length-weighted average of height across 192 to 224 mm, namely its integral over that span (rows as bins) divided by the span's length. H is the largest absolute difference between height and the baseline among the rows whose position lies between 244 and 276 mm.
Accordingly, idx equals 29.9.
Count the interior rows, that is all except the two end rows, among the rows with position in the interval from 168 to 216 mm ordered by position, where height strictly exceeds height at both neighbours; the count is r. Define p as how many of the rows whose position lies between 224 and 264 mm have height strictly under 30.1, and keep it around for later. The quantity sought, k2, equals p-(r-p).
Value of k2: 10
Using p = 7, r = 4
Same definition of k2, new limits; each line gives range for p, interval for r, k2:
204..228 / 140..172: -1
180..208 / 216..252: -2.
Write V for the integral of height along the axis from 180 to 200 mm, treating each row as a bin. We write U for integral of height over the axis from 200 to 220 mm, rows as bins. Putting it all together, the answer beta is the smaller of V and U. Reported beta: 630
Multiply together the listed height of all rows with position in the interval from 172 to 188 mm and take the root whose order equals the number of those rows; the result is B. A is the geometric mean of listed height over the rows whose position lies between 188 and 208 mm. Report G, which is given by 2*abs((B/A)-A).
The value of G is 60.3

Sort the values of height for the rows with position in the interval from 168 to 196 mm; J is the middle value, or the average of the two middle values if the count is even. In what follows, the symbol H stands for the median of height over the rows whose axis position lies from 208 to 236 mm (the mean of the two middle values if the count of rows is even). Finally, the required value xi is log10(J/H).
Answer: 0.00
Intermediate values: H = 31.6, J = 32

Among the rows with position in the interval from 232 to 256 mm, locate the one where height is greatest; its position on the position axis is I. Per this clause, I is 234 mm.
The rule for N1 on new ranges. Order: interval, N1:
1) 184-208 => 0.9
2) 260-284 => 0.8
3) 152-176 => 5.5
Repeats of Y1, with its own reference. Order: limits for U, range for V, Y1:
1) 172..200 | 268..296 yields -0.007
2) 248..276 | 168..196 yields -0.031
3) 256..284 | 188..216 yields -0.012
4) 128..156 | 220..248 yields -0.038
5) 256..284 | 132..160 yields 0.022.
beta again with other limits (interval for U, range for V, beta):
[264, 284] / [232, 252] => 573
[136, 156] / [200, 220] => 632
